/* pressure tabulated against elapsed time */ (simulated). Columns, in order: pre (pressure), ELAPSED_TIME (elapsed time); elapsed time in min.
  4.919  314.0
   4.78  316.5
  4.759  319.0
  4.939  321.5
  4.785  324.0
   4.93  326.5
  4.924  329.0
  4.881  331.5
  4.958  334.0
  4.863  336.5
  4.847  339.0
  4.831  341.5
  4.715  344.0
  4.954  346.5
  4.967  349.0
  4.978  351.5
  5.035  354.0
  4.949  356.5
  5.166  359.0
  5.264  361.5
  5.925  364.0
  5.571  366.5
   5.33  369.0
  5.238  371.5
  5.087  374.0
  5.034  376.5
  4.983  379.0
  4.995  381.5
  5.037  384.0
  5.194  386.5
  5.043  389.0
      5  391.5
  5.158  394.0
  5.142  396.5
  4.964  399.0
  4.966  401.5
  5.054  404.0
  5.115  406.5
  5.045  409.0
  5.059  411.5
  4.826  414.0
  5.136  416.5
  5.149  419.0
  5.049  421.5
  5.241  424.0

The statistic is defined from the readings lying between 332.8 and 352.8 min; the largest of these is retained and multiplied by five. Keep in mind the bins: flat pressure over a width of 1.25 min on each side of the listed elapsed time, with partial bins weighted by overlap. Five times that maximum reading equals 24.9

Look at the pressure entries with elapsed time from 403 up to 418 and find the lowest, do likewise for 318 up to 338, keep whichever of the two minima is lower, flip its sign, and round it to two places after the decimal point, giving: -4.76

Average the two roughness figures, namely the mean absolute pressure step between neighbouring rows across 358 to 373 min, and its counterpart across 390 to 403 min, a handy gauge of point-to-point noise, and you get 0.189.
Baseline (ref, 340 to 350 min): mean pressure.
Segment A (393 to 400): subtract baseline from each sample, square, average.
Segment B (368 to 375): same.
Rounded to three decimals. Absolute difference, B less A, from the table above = 0.077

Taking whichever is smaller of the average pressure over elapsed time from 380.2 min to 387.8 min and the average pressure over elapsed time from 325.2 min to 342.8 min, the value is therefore 4.89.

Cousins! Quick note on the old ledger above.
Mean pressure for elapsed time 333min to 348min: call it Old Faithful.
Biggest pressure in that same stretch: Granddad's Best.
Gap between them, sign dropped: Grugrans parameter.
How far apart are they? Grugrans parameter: 0.10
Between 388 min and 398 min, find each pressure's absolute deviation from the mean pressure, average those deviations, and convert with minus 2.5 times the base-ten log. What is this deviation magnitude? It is 3.0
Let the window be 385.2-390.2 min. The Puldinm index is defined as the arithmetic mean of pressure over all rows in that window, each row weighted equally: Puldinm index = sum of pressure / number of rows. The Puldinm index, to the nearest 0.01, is 5.12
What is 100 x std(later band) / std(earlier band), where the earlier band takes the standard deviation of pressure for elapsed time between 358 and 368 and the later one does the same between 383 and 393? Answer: 25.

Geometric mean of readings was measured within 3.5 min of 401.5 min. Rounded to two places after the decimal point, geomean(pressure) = 4.99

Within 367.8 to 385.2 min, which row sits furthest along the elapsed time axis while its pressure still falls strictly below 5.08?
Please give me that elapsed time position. 384.0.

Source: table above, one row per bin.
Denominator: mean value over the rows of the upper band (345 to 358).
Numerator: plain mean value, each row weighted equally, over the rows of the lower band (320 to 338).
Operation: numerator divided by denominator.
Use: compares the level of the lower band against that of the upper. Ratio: 0.98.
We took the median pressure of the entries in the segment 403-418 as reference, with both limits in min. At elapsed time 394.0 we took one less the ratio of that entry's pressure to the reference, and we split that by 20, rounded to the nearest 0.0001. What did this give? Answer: -0.0010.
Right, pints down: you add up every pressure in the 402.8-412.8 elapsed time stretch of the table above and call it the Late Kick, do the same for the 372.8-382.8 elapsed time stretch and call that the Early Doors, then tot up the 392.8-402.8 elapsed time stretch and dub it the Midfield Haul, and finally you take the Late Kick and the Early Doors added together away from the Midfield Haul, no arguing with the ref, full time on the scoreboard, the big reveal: -20.1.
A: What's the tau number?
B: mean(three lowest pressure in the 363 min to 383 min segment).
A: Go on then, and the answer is 5.00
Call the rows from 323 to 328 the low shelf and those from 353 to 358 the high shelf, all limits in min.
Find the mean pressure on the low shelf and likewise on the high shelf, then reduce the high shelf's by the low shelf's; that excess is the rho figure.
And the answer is 0.13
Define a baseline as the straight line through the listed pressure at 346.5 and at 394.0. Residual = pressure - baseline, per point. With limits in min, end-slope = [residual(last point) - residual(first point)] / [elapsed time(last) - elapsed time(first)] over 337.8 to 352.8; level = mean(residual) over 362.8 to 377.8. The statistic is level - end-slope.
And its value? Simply 0.30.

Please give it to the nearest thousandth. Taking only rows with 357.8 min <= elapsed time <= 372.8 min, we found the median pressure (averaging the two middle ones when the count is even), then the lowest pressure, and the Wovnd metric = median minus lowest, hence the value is 0.131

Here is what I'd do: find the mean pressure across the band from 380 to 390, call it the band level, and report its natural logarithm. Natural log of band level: 1.623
